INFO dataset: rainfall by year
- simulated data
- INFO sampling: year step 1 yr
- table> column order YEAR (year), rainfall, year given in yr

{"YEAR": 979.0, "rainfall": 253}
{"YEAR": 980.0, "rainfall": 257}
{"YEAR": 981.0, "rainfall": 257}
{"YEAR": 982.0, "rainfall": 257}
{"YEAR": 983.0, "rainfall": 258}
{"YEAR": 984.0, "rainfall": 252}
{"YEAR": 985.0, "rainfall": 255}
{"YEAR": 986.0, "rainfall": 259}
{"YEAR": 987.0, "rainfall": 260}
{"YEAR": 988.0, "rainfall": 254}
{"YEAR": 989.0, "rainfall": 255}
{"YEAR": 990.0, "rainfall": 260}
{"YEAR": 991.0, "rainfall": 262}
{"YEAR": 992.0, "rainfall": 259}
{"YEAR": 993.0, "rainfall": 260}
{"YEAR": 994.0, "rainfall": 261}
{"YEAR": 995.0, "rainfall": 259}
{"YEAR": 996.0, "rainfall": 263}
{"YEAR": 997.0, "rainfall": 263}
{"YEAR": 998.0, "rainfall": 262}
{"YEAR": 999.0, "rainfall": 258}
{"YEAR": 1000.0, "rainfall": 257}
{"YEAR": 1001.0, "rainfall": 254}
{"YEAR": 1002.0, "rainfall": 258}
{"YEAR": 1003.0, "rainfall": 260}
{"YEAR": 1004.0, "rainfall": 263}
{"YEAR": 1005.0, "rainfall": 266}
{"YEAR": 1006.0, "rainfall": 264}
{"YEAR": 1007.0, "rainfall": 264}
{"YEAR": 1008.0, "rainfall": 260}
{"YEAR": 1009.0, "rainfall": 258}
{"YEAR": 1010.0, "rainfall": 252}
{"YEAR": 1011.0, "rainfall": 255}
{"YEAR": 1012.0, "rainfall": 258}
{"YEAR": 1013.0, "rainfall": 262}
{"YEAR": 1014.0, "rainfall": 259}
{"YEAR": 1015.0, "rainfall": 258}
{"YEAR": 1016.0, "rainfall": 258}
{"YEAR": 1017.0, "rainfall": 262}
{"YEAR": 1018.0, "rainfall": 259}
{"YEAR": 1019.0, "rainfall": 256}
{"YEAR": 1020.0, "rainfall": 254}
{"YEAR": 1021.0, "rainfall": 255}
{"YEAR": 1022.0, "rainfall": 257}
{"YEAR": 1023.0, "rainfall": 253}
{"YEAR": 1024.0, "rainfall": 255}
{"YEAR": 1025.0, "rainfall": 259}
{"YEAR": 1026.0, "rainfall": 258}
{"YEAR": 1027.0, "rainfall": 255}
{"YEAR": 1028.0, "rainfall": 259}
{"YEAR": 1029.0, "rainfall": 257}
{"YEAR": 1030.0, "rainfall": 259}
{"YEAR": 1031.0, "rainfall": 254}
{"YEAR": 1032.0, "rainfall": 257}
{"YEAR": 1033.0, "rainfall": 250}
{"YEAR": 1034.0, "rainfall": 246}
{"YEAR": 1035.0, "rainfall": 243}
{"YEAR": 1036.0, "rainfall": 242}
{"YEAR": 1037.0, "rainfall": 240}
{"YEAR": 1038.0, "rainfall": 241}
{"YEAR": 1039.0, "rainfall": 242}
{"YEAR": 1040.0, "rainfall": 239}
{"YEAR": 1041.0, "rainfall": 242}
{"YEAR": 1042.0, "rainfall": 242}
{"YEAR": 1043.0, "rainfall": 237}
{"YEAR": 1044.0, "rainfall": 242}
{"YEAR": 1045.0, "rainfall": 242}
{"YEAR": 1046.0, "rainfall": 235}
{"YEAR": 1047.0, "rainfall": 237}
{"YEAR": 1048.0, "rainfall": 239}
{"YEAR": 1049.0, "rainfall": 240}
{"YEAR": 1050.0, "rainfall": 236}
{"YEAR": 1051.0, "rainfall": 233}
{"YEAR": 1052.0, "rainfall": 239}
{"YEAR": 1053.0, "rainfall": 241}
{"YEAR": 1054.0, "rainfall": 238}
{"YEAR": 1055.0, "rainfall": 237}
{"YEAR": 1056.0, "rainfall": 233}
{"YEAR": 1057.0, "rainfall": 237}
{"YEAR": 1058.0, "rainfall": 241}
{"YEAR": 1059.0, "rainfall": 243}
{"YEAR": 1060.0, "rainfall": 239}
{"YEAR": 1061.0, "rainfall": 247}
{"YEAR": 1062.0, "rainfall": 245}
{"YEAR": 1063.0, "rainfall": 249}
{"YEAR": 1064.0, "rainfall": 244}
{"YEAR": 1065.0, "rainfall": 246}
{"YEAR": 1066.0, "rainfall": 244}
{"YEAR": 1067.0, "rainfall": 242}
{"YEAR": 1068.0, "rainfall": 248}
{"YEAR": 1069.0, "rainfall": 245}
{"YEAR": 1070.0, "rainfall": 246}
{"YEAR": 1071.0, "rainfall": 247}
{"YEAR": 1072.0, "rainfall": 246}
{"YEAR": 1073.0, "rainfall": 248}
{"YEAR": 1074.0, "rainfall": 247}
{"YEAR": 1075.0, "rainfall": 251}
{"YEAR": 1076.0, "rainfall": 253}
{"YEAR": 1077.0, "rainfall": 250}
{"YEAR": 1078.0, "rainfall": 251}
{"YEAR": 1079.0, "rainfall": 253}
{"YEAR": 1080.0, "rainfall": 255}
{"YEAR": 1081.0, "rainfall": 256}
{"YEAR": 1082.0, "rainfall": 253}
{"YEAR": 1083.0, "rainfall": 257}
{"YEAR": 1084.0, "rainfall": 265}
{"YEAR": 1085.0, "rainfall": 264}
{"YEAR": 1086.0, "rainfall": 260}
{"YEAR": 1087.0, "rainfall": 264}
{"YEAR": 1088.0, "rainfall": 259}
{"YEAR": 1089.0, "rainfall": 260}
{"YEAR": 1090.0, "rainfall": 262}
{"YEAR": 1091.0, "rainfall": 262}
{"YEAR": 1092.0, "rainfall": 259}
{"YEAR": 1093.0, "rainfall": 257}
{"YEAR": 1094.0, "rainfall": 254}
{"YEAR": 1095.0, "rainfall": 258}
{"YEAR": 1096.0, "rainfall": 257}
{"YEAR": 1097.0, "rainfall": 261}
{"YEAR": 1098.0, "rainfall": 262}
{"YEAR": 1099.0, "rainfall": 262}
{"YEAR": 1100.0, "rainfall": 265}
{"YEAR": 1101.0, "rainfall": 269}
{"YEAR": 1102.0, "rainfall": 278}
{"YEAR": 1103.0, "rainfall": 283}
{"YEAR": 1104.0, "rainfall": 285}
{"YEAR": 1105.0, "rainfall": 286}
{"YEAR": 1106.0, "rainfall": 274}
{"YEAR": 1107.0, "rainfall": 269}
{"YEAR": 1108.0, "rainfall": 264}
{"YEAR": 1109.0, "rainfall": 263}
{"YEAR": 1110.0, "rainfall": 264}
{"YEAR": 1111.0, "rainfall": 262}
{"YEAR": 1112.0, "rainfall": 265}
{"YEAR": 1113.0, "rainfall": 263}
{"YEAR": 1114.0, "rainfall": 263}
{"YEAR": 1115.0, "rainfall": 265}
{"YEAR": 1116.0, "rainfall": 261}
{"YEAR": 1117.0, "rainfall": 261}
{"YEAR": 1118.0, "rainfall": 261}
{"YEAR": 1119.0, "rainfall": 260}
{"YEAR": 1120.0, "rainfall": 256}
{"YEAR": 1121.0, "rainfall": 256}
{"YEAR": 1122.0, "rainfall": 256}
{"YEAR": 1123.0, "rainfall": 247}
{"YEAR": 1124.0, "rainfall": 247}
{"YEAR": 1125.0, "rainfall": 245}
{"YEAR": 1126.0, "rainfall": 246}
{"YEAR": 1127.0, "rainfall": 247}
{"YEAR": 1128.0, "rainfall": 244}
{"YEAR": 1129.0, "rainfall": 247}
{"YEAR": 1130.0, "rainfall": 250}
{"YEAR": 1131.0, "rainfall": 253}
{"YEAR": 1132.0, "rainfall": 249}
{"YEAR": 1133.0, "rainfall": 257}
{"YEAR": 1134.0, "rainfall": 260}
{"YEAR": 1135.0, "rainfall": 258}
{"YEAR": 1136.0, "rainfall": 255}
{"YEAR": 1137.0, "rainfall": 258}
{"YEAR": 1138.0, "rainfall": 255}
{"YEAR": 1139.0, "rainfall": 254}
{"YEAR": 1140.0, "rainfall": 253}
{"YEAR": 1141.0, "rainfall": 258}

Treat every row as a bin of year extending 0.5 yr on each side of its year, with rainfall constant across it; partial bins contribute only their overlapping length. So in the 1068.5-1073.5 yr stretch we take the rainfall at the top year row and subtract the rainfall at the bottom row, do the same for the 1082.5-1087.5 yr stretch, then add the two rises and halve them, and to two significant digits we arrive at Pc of 5.0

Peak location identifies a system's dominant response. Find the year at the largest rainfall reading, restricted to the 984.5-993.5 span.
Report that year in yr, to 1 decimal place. 991.0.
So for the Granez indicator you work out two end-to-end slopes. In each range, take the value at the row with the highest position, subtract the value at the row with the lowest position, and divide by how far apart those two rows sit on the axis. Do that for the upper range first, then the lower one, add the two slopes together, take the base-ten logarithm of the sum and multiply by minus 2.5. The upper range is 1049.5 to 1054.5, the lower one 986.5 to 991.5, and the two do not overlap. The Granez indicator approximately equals 0.0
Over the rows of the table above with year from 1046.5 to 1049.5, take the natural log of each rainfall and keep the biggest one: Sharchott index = 5.48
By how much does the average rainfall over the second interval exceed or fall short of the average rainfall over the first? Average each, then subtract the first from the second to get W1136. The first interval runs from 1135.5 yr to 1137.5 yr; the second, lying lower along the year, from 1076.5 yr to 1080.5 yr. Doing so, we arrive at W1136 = -4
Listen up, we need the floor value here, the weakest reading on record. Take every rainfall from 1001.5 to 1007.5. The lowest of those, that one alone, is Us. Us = 258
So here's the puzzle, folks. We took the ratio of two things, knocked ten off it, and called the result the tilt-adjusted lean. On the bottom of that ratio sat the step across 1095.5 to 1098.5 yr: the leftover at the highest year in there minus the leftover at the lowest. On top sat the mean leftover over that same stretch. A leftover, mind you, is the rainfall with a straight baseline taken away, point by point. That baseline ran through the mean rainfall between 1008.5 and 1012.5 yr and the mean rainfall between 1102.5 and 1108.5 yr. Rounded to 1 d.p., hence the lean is -13.3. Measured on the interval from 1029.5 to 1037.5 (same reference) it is -9.4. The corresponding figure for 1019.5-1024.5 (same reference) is -41.2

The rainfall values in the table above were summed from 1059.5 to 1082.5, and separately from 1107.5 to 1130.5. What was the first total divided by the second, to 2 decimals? 0.97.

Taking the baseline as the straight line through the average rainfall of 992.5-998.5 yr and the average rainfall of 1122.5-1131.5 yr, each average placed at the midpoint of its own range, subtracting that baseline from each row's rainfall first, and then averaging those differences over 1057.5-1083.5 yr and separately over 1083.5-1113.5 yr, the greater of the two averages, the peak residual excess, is 14.8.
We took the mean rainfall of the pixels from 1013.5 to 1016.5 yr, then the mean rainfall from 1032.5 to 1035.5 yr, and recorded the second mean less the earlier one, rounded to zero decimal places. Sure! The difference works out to -12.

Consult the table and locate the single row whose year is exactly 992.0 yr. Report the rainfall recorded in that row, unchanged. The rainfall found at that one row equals 259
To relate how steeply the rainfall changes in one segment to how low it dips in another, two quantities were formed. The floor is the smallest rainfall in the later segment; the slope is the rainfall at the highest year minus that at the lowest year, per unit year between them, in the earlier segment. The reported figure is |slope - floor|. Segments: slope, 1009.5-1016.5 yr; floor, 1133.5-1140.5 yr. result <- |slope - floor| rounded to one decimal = 252.0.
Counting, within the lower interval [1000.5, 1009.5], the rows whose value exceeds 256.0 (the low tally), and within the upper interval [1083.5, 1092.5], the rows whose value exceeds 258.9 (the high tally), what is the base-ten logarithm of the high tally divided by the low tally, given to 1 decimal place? 0.1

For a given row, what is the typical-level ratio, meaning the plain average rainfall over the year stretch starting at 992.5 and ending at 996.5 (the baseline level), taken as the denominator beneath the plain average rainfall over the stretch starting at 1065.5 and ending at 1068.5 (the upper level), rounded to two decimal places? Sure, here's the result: 0.94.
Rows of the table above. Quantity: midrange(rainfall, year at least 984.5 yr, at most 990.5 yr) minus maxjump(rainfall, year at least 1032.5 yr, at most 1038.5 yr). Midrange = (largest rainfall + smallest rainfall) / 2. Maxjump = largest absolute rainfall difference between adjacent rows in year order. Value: 253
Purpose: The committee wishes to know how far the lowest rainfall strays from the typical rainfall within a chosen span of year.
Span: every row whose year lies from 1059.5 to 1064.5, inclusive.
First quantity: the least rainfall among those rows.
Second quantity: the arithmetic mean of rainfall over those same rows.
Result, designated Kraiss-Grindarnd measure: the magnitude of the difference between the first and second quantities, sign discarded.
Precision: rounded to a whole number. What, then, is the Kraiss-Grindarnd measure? 6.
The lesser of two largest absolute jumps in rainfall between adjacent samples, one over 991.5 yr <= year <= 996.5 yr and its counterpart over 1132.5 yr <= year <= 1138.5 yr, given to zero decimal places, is 3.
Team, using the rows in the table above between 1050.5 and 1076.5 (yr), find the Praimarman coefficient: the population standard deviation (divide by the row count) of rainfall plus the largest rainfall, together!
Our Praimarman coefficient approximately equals 258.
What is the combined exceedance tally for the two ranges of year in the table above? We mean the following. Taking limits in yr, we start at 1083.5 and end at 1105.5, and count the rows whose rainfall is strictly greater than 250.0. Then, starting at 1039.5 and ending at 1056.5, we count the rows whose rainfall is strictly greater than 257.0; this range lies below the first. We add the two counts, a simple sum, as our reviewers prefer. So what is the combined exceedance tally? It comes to 22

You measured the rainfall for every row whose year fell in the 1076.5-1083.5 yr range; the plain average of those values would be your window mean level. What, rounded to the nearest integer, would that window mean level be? 254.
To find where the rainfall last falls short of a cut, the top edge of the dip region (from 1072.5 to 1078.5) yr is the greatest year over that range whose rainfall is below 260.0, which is 1078.0 yr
